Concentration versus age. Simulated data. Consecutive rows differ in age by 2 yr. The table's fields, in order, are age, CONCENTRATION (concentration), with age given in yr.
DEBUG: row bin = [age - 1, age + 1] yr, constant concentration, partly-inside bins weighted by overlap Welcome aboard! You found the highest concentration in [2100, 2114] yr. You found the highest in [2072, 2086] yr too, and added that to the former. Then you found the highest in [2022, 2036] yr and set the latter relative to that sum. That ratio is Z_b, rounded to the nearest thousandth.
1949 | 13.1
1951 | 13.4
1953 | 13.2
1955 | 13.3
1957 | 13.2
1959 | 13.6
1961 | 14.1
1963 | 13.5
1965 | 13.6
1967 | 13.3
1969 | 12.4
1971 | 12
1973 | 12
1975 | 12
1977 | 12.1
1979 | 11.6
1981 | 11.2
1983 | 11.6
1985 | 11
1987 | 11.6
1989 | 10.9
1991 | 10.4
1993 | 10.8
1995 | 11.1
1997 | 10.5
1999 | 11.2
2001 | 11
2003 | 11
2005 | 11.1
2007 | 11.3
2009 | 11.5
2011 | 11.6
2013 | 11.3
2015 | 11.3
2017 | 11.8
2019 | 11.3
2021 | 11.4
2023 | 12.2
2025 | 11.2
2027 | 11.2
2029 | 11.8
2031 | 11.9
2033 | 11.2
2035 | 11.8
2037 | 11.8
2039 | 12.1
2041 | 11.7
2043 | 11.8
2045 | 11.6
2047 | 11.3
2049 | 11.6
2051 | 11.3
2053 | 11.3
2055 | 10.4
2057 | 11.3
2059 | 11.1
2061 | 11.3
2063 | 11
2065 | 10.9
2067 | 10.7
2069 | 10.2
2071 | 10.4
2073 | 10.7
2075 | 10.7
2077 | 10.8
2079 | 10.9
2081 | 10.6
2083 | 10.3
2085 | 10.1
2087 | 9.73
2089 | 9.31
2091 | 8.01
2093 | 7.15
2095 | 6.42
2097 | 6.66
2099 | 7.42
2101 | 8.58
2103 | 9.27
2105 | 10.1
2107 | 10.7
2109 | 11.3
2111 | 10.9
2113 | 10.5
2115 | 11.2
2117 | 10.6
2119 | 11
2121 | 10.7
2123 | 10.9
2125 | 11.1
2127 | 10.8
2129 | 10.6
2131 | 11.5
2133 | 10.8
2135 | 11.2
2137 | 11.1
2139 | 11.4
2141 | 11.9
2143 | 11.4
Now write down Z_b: 0.550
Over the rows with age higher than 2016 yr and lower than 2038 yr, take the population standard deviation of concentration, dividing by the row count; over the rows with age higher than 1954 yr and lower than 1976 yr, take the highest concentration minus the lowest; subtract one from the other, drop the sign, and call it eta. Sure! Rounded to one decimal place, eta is 1.8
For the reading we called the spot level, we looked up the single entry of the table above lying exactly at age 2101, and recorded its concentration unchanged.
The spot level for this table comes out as 8.58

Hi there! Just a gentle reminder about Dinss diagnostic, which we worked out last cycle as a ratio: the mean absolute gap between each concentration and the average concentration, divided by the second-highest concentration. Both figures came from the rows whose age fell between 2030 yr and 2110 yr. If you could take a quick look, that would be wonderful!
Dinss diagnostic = 0.091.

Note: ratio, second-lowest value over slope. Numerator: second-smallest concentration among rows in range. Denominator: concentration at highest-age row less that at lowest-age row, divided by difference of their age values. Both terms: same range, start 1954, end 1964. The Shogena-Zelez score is 532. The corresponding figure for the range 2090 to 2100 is -90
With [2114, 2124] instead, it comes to -285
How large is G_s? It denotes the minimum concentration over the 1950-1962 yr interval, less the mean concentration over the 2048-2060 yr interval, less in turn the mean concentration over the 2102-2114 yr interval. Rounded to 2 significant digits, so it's -8.4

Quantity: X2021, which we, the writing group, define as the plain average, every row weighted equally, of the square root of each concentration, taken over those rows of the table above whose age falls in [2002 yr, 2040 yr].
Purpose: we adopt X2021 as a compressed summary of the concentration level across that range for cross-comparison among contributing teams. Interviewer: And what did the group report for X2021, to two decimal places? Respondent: 3.39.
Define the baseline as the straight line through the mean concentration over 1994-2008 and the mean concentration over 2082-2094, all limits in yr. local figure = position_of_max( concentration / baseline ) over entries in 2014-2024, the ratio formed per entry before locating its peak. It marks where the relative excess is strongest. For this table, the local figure 2023 yr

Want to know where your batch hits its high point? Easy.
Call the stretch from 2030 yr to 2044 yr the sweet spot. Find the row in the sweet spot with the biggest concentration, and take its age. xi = 2039 yr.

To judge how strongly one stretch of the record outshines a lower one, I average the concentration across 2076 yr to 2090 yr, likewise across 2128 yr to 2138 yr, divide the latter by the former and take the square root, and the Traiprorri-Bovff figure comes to 1.04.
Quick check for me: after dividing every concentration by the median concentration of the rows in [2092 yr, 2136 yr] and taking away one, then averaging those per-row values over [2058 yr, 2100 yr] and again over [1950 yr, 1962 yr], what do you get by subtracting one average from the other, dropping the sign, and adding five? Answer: 5.35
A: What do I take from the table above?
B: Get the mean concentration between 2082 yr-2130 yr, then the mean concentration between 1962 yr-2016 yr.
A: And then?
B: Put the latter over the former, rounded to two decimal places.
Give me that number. 1.19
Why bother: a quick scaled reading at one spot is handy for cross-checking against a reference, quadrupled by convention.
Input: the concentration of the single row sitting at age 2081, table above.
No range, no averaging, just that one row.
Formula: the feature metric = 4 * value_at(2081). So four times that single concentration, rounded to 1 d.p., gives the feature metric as 42.4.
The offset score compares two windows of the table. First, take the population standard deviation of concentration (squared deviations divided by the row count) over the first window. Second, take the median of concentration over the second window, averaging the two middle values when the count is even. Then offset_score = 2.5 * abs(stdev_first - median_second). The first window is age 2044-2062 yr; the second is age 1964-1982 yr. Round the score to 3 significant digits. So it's 29.2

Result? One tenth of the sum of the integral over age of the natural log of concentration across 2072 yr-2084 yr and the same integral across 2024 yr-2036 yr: 5.8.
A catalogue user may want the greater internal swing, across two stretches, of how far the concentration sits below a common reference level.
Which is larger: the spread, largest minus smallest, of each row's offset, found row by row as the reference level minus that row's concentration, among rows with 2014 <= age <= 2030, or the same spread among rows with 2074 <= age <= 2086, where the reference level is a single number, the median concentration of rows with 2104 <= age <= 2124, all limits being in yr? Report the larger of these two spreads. 1.0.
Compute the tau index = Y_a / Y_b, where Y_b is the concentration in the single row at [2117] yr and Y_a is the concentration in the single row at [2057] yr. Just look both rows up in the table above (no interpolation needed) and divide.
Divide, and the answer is 1.07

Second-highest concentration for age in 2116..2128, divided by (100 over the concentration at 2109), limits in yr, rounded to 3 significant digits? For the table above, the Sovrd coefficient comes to 1.24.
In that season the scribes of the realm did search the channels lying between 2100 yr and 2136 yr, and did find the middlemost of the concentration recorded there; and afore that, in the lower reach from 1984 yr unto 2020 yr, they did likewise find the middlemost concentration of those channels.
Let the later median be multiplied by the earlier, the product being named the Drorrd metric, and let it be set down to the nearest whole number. 120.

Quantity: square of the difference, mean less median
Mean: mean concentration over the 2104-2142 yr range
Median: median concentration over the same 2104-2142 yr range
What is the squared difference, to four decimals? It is 0.0040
